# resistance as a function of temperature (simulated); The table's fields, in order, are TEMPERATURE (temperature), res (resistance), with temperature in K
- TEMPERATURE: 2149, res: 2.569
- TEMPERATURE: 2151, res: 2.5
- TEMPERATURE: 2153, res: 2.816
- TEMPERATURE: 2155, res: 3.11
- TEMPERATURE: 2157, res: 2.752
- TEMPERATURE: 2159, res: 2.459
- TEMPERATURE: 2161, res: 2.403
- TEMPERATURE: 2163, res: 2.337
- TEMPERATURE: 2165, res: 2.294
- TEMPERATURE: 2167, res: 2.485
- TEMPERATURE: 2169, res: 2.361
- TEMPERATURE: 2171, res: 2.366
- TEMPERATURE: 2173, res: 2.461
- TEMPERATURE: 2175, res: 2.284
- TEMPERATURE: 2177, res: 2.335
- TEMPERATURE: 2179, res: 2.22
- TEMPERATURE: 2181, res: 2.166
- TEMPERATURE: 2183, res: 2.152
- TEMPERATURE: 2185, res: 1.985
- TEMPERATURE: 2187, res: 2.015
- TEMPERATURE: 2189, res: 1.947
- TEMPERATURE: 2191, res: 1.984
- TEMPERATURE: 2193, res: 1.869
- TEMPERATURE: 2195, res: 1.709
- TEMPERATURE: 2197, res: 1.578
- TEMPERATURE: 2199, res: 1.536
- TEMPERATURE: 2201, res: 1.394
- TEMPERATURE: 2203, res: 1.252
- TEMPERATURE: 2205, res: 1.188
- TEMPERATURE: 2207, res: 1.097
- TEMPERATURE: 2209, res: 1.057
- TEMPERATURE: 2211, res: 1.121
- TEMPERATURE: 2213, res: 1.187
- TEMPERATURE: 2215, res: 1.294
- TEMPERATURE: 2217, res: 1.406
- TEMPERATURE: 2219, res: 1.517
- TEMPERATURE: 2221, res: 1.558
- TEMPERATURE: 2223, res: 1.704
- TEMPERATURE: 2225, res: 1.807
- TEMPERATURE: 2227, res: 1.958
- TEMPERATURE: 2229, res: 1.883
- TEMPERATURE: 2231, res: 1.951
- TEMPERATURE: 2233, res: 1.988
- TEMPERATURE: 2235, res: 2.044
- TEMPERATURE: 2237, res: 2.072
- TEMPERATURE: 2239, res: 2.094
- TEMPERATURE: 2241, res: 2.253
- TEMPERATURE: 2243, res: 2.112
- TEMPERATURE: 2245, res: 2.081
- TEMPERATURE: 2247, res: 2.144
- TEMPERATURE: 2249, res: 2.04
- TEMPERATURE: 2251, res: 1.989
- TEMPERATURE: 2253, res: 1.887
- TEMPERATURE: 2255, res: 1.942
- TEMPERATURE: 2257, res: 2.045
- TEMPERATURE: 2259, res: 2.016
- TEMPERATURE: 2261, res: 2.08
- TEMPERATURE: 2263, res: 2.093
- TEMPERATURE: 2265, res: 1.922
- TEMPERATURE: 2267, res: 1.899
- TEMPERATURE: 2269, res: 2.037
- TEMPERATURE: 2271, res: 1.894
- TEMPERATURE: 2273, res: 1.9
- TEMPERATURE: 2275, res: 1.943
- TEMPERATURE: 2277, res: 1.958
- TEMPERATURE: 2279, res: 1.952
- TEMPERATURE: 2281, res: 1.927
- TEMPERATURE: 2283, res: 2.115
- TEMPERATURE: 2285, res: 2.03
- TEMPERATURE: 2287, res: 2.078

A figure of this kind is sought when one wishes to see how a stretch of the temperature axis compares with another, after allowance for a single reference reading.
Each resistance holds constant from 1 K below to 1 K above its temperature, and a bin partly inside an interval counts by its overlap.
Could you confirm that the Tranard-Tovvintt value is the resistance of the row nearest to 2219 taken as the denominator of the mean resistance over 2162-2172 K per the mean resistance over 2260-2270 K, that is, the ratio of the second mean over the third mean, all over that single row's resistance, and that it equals 0.778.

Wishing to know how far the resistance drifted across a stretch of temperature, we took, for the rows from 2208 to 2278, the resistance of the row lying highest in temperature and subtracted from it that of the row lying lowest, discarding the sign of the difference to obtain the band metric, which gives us 0.9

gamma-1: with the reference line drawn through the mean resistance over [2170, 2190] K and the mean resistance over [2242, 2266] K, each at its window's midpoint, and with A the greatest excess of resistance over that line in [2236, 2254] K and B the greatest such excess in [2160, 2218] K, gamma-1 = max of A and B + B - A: 0.33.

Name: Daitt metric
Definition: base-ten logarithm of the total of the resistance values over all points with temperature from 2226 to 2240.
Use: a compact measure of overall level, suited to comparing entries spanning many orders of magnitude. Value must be 1.15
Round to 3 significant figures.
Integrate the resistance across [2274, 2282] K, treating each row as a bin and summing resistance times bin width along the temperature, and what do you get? 15.6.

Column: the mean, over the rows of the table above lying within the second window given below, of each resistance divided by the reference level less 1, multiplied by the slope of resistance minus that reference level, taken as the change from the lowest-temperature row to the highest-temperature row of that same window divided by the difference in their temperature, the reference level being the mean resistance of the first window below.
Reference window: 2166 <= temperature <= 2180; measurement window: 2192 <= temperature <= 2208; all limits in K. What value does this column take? 0.0212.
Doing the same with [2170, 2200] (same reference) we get 0.0040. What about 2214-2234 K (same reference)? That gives -0.0107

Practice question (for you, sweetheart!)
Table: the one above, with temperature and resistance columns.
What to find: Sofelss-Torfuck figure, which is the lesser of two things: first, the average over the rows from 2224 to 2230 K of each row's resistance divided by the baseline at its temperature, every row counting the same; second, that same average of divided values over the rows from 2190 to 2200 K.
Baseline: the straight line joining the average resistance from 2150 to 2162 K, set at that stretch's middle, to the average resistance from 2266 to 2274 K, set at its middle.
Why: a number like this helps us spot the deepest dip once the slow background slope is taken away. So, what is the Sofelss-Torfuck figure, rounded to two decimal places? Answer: 0.72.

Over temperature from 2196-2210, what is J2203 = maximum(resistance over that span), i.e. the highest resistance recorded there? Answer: 1.578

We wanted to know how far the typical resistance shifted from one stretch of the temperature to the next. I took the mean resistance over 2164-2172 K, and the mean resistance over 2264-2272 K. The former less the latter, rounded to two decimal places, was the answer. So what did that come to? 0.44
